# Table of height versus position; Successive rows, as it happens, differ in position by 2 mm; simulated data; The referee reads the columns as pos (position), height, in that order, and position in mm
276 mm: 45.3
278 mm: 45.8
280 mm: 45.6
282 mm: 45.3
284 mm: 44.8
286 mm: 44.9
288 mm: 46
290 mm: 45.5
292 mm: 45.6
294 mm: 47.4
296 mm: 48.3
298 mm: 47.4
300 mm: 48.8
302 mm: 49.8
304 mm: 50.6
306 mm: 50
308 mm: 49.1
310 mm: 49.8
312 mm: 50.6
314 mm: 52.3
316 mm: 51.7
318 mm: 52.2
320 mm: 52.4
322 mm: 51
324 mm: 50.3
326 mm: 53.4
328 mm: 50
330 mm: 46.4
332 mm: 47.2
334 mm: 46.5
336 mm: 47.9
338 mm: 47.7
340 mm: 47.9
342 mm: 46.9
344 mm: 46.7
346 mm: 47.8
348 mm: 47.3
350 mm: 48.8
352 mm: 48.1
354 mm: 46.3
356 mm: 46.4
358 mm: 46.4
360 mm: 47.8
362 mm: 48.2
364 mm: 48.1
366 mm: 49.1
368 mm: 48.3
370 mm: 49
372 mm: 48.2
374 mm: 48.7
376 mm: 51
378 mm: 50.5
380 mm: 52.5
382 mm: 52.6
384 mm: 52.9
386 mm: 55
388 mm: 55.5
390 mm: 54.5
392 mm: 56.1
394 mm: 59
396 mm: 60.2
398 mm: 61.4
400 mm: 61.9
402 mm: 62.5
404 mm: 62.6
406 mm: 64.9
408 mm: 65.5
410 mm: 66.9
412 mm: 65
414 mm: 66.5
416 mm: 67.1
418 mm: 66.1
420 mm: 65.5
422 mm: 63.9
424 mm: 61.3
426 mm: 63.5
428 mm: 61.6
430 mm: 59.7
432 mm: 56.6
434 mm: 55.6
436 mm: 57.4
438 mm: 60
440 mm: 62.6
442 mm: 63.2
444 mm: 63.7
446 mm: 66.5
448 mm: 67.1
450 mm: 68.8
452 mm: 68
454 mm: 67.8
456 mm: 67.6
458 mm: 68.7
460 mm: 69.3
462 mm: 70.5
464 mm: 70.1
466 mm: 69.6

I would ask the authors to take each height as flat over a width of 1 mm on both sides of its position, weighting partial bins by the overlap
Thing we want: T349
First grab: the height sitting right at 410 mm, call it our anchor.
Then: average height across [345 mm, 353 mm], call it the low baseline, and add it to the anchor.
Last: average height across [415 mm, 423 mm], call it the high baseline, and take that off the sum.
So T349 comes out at 49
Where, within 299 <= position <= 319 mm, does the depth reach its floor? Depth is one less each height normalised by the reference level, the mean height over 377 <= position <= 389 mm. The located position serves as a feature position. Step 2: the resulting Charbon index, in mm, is 314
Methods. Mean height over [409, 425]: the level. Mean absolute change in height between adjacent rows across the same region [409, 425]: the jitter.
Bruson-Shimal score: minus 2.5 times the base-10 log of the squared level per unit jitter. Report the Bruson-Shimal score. -8.71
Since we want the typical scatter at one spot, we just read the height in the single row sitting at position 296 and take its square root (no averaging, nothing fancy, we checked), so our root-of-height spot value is 6.9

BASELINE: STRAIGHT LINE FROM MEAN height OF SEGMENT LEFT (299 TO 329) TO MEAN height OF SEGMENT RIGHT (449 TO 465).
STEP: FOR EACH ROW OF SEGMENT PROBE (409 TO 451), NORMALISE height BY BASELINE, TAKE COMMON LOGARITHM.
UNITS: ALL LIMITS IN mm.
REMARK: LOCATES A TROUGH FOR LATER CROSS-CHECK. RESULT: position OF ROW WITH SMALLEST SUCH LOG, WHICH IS 434 mm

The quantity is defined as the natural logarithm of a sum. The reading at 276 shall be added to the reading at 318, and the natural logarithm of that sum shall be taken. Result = 4.58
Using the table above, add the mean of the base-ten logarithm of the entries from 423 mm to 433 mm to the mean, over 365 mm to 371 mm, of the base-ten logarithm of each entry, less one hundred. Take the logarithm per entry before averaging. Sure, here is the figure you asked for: -96.5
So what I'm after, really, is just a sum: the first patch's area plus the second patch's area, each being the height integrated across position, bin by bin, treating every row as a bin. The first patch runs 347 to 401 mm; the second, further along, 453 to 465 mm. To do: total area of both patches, 3616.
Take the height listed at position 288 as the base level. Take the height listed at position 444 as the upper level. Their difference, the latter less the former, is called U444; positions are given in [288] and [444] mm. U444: 18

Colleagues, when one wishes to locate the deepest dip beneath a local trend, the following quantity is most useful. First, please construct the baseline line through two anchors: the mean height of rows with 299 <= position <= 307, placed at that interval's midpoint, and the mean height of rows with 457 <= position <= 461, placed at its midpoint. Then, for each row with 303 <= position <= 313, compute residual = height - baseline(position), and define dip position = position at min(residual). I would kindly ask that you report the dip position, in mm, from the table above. 308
